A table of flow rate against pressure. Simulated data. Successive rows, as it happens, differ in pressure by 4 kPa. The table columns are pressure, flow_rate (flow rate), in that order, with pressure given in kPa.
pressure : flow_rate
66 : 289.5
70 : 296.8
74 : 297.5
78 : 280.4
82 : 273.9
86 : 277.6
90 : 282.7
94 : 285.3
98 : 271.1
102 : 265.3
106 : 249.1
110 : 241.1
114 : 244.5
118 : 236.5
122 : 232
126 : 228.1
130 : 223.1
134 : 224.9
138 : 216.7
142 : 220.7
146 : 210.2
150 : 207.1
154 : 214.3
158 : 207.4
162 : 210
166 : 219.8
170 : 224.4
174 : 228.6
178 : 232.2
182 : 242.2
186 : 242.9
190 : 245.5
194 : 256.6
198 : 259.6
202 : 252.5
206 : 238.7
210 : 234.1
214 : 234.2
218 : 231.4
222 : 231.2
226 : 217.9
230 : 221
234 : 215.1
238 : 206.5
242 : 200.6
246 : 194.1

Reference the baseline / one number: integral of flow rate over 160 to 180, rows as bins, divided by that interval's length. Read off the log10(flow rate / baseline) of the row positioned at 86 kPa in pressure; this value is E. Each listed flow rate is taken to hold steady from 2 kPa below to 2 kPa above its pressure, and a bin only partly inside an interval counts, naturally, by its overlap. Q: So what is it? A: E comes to 0.10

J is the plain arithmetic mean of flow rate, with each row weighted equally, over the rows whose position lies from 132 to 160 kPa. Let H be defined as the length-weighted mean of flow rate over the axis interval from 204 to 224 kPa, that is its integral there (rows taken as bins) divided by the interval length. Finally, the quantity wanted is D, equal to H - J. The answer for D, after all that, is 19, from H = 234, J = 214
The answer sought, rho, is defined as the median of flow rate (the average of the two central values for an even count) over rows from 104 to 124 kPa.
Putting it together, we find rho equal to 241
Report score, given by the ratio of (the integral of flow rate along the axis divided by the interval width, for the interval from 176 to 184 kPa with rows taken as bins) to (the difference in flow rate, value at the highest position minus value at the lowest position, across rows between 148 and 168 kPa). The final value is 19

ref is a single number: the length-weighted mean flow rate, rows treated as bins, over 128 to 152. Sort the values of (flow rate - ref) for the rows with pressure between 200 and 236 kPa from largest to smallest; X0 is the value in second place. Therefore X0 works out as 22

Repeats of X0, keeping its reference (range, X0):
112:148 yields 19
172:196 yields 28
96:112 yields 48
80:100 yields 66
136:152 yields 0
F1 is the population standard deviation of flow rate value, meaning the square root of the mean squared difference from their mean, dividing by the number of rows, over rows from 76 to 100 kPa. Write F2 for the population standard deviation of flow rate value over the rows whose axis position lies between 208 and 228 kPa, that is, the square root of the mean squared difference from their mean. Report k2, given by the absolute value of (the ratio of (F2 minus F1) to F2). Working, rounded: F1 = 5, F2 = 6.1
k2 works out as 0.2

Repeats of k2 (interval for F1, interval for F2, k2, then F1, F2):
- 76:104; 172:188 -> 0.0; 6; 6.2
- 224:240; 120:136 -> 0.6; 5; 3.4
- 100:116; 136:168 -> 0.8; 9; 5.0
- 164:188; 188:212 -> 0.1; 9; 9.3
